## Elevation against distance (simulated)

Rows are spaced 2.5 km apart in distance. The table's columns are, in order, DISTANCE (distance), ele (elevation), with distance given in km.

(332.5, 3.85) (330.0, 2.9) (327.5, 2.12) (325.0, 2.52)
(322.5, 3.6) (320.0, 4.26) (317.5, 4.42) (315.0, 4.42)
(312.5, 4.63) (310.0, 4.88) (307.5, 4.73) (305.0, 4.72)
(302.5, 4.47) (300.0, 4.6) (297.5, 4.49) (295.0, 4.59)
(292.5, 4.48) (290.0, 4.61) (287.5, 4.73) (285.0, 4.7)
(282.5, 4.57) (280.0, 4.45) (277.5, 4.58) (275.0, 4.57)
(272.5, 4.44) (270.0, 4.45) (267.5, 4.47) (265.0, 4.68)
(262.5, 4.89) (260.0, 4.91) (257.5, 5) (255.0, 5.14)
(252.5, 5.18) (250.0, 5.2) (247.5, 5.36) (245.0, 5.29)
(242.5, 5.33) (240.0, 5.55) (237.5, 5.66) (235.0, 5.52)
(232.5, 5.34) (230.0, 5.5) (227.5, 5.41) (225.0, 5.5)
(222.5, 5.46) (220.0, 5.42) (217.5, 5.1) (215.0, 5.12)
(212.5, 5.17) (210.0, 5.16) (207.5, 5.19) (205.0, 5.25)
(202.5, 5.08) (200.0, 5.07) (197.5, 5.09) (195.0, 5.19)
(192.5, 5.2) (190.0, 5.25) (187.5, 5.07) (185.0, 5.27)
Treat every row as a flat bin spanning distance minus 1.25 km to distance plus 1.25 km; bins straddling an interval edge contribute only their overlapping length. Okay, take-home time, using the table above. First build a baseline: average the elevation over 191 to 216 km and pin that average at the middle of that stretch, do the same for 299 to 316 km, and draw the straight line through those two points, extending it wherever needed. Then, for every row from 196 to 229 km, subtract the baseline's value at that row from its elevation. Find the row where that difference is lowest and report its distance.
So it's 200.0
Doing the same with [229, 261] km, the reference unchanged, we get 260.0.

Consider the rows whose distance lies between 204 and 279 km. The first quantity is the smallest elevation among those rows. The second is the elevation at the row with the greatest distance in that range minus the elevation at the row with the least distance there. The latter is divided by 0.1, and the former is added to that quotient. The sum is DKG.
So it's -2.3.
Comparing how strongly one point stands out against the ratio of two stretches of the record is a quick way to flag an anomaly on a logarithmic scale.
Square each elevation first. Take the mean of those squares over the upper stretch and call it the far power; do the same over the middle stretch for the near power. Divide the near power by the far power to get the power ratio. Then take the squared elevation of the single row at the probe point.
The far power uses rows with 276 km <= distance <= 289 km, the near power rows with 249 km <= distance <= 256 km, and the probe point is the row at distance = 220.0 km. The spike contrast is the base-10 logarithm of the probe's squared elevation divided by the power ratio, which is 1.37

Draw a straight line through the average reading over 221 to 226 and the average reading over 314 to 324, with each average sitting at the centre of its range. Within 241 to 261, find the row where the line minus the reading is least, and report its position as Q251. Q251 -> 247.5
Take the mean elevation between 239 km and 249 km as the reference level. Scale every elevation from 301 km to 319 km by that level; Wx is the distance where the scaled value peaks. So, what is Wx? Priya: 310.0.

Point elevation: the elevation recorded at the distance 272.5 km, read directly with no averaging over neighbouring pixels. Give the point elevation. 4.44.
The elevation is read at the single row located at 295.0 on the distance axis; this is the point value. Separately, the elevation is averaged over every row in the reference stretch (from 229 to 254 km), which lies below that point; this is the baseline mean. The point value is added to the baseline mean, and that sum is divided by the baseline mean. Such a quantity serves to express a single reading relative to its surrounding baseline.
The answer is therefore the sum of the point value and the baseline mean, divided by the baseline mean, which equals 1.85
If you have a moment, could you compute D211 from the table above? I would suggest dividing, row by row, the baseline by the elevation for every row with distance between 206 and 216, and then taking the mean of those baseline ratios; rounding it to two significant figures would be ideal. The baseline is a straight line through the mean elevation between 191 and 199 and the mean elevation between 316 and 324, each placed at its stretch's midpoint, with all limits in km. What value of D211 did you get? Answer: 0.97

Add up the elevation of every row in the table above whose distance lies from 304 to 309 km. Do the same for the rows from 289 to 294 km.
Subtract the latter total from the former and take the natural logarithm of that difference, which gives -1.02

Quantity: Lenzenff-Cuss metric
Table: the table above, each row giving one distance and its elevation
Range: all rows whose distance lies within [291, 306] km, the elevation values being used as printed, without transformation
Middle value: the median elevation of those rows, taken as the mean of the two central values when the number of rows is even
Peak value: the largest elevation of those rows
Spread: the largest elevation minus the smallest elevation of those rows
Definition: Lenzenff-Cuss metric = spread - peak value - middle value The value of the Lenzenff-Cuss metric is -9.0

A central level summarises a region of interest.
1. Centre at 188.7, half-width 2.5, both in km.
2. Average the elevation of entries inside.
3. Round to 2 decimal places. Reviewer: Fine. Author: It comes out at 5.16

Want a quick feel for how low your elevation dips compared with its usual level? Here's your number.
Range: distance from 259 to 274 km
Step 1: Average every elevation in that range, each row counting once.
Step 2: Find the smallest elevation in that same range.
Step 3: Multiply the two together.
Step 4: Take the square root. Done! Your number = 4.54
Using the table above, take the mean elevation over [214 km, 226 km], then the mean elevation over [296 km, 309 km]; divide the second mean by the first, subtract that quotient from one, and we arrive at 0.13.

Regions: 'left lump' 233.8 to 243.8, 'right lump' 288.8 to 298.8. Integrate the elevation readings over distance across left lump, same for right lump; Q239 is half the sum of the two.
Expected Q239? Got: 50.3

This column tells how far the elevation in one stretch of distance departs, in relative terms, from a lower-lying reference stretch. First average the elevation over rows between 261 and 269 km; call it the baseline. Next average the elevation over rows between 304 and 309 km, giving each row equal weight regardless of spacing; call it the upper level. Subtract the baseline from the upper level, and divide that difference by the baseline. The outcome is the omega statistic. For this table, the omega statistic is 0.01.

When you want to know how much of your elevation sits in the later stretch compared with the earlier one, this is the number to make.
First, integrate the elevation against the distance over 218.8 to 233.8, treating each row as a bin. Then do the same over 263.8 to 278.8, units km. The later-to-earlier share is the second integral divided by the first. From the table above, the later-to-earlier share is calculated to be 0.83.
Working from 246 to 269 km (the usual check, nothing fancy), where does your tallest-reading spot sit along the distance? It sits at 247.5 km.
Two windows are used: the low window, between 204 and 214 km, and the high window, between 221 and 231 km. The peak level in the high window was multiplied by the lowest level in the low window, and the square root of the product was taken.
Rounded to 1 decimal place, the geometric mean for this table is 5.3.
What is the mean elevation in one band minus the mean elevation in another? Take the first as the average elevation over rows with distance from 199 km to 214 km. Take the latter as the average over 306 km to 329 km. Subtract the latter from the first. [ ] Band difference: 1.20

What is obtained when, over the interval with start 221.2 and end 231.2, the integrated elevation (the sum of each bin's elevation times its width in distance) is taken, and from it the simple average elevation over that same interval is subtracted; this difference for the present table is 49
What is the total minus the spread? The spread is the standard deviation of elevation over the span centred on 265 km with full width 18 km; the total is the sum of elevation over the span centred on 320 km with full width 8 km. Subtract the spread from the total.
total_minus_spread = 12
